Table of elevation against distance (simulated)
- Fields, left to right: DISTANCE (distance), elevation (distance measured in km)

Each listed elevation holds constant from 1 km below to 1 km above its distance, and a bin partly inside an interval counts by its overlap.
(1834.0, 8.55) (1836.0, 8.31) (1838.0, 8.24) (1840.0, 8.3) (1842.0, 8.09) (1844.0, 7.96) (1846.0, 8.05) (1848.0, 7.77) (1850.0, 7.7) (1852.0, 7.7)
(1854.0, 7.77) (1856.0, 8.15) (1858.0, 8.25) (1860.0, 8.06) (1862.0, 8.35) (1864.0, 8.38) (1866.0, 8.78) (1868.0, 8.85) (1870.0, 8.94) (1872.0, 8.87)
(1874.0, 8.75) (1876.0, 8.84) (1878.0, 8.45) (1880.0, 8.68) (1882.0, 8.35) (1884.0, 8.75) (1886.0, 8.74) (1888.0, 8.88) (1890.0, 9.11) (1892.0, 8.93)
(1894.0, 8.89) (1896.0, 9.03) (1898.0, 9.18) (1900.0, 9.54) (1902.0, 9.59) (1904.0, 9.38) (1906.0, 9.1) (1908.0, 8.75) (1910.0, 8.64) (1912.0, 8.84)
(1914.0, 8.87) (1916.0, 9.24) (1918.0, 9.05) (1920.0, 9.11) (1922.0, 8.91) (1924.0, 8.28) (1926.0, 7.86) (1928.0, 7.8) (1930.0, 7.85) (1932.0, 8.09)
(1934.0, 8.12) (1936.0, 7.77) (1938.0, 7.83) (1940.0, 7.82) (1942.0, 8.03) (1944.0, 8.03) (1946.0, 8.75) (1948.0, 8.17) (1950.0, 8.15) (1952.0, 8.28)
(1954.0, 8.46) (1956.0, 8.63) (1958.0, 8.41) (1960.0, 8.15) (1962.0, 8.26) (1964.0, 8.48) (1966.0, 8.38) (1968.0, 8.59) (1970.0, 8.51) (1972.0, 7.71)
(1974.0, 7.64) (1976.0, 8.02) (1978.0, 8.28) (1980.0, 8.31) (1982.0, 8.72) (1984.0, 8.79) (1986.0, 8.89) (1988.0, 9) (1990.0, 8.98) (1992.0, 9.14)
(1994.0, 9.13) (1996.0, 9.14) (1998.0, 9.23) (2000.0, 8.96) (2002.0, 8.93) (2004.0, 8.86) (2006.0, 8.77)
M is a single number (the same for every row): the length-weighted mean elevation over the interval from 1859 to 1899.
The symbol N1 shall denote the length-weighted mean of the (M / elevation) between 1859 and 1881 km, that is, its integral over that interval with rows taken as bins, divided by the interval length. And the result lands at 1.01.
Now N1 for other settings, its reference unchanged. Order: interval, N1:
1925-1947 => 1.09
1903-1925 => 0.98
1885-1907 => 0.96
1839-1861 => 1.10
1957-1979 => 1.06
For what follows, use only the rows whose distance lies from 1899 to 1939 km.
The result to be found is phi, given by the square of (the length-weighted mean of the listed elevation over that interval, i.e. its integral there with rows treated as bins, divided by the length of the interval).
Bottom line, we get 74.5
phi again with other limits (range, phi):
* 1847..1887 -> 70.7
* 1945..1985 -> 69.5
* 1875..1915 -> 79.7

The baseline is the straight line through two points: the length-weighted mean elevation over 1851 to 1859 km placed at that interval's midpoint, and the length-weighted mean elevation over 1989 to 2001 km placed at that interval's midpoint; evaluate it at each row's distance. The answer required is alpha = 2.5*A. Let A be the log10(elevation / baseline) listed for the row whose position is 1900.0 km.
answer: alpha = 0.147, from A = 0.0589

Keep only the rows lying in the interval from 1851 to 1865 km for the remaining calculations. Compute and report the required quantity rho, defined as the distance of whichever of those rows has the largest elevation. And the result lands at 1864.0 km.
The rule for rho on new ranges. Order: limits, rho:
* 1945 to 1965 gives 1946.0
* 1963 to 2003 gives 1998.0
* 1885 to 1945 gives 1902.0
